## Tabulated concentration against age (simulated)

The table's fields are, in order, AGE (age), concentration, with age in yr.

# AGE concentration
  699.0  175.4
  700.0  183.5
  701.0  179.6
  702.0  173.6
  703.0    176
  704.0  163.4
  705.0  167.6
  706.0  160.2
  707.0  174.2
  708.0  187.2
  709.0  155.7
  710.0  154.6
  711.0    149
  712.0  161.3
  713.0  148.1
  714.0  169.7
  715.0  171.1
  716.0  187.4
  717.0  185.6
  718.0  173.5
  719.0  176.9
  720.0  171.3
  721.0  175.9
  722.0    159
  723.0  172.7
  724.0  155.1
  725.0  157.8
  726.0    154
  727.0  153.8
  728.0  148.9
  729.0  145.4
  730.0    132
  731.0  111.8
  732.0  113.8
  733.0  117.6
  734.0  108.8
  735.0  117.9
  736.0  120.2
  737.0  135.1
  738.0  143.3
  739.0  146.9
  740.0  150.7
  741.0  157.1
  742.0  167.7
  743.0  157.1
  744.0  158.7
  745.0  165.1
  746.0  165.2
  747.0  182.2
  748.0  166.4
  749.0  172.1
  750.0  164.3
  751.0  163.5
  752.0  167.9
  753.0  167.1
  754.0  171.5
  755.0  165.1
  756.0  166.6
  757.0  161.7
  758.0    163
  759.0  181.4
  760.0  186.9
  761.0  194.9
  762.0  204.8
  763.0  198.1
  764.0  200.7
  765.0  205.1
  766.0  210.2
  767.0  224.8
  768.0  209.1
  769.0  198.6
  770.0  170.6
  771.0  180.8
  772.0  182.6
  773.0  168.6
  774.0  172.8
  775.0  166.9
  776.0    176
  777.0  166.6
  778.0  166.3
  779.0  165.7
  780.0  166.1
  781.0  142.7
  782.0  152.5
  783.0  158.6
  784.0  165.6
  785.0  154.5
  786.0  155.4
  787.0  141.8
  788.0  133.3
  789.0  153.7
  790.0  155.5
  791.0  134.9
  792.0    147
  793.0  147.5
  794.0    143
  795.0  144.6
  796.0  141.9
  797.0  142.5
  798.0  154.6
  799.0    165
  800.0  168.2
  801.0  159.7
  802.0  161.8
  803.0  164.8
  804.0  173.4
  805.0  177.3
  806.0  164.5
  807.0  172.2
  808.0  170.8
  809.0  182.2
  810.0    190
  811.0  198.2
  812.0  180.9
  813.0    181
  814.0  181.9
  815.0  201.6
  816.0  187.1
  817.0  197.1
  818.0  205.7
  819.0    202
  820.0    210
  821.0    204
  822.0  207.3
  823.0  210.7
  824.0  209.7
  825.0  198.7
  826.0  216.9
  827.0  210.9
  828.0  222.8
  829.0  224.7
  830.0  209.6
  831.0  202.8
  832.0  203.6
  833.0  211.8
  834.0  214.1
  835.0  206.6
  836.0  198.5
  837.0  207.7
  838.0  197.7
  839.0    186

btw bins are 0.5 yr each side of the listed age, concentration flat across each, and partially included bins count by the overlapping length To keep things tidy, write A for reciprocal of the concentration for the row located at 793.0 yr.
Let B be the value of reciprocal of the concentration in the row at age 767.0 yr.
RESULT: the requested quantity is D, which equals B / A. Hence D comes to 0.7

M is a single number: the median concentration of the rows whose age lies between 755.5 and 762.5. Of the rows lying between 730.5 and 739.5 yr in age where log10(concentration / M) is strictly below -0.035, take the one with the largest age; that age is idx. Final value 739.0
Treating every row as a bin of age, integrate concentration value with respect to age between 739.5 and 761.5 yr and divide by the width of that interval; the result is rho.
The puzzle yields 168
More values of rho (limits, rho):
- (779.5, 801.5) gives 151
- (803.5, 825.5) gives 191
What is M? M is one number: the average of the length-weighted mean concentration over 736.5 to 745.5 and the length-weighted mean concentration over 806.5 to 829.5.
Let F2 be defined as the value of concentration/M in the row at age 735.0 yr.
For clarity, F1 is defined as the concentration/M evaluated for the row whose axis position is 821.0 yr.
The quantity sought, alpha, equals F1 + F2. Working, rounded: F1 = 1.16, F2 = 0.7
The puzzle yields 1.83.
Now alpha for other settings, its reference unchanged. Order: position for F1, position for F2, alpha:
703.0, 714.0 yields 1.96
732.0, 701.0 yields 1.67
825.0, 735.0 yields 1.80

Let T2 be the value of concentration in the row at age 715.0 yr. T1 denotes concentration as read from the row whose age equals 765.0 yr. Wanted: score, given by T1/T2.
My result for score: 1.20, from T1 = 205.1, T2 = 171.1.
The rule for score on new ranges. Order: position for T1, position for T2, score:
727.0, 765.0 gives 0.75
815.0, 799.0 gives 1.22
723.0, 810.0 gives 0.91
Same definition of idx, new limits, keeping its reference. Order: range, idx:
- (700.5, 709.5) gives 709.0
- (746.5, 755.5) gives 755.0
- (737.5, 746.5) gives 746.0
